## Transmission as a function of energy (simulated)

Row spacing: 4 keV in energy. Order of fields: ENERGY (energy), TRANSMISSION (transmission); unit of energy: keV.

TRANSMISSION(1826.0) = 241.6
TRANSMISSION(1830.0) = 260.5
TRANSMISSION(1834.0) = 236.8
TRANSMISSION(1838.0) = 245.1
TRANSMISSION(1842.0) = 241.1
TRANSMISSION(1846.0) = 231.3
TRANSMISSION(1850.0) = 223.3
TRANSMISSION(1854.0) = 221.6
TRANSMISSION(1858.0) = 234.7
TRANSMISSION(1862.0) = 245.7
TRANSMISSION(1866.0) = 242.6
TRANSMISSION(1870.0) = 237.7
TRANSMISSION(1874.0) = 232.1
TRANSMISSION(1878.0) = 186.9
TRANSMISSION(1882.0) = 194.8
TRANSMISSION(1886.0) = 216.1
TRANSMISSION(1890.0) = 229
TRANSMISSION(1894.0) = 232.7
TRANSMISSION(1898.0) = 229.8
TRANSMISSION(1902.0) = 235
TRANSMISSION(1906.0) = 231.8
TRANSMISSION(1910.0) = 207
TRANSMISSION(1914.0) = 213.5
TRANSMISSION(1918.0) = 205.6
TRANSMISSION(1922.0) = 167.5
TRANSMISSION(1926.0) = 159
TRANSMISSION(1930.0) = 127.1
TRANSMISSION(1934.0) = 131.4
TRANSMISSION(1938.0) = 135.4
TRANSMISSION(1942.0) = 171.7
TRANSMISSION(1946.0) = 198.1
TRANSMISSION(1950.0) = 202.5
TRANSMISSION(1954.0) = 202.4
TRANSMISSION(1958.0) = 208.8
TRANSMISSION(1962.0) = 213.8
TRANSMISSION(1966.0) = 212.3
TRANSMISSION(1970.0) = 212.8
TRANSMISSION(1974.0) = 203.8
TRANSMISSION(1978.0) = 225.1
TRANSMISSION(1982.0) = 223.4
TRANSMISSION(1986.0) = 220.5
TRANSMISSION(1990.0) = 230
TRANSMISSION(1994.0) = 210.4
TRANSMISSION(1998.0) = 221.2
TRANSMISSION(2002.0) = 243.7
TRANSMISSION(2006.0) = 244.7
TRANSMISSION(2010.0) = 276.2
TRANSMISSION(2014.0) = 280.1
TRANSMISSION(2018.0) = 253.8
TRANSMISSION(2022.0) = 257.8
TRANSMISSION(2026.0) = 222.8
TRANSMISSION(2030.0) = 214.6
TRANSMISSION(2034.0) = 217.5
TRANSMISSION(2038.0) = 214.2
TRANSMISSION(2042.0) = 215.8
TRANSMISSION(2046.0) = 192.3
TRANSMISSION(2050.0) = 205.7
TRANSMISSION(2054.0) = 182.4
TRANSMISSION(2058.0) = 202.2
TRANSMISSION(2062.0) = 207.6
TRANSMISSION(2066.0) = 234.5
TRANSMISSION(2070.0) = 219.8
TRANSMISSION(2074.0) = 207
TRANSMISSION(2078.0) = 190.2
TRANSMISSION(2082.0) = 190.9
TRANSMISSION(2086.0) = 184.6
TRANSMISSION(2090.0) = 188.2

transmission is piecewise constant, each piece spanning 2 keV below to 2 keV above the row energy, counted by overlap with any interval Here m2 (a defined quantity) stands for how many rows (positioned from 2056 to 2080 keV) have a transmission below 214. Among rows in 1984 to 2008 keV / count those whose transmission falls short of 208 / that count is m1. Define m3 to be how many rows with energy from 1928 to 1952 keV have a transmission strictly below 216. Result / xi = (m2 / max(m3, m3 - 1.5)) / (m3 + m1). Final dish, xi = 0.1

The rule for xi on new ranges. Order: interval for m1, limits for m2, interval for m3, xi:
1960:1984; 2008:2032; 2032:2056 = 0.0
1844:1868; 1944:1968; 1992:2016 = 6.0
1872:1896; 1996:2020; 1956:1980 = 0.0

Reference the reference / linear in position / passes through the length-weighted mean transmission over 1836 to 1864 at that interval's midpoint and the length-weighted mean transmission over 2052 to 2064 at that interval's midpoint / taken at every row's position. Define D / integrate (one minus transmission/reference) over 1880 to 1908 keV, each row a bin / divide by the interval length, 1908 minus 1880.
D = 0.01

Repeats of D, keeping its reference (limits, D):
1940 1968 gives 0.07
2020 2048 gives -0.09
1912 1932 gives 0.21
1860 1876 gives -0.03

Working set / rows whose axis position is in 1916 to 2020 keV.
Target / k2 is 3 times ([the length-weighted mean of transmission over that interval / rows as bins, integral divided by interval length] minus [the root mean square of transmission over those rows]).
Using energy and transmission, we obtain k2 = -10.8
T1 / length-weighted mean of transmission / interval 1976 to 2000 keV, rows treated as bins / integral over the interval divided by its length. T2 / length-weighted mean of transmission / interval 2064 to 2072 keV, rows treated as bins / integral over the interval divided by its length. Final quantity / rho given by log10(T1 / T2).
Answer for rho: -0.01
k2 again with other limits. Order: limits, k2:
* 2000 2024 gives -1.2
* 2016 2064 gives -3.1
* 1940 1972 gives -1.2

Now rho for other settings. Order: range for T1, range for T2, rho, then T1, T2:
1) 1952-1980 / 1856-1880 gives -0.04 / 211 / 230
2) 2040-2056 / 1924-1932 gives 0.14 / 199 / 143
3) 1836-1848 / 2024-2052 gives 0.05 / 239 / 212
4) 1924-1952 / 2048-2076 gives -0.11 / 161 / 208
